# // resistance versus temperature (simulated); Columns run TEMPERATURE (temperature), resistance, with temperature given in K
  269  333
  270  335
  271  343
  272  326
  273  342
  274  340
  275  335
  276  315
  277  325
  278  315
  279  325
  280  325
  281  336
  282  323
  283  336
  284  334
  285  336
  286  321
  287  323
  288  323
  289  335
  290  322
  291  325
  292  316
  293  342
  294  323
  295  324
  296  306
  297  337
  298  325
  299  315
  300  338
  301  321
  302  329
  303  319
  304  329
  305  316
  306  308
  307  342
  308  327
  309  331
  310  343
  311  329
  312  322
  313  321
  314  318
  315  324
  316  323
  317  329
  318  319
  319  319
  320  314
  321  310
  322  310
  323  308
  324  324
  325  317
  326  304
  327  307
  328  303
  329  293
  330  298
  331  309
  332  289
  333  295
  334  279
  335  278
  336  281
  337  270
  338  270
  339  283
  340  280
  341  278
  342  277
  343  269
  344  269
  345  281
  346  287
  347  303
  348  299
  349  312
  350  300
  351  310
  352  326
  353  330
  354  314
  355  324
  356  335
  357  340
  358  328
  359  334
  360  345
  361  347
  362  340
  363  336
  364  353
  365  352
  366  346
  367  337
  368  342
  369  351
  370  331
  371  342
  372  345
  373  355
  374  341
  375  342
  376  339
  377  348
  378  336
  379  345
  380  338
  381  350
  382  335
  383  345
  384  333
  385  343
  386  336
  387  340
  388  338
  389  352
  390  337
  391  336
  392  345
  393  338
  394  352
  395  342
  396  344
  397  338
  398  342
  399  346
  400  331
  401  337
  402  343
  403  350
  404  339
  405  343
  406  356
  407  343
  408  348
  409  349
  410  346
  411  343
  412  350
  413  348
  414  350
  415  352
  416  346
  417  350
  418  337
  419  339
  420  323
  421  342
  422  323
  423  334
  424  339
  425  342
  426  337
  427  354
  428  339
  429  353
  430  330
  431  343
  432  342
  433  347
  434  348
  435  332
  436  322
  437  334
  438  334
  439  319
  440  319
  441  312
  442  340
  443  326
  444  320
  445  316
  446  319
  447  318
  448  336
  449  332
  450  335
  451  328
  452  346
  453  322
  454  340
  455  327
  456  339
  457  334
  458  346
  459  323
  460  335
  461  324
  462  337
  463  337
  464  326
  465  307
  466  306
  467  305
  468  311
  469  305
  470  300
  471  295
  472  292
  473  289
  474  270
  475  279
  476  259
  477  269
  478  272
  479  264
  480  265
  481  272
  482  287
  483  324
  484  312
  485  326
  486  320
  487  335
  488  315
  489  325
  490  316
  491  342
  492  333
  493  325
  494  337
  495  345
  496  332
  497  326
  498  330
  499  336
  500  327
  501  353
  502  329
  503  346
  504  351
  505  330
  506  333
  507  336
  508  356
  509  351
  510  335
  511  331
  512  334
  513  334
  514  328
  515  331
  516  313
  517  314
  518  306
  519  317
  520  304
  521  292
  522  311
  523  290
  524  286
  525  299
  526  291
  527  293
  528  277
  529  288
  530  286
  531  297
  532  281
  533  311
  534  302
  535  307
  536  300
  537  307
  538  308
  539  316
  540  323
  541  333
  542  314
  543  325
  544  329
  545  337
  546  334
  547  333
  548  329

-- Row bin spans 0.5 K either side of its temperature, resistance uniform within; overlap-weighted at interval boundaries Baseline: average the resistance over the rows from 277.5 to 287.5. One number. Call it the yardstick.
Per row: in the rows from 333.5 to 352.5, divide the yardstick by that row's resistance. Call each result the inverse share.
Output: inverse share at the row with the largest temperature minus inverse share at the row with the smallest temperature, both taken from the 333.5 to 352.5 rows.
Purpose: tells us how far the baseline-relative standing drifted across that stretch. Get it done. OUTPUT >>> -0.17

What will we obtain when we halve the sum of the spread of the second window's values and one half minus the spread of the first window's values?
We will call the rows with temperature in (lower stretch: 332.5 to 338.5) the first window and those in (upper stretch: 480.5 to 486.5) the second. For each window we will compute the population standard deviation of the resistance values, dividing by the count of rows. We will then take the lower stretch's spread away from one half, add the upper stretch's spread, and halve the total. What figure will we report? 6.2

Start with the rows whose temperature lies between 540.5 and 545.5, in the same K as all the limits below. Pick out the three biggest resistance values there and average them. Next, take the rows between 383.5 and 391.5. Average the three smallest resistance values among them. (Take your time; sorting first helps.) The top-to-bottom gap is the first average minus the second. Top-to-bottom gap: -2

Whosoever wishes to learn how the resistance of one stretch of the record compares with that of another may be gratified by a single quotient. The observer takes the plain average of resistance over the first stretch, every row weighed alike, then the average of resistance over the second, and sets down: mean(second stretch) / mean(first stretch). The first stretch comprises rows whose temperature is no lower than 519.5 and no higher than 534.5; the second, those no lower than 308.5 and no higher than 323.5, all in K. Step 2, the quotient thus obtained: 1.09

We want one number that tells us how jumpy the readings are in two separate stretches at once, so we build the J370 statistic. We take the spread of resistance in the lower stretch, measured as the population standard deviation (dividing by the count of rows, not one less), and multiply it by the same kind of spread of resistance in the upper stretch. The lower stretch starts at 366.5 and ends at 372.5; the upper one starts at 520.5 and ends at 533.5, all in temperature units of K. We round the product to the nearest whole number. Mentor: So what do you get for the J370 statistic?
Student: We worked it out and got 61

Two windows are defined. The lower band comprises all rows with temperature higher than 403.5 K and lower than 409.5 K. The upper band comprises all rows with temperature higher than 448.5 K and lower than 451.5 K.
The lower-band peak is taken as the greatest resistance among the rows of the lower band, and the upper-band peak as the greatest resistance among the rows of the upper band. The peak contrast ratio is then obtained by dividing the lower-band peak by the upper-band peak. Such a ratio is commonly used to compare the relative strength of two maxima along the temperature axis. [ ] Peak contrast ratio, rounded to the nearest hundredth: 1.06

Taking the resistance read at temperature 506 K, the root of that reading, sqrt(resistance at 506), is 18.25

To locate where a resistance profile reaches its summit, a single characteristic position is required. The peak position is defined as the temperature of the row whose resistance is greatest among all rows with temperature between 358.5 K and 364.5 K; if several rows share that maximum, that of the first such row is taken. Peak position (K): 364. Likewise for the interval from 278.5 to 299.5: 293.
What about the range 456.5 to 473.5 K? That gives 458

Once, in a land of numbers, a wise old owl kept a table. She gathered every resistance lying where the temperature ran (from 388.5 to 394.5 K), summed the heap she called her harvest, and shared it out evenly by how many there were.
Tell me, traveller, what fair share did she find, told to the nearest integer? 343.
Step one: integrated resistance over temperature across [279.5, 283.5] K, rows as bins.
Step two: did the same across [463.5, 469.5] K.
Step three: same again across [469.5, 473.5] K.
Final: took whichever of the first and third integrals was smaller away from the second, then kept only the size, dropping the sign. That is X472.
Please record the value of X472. 684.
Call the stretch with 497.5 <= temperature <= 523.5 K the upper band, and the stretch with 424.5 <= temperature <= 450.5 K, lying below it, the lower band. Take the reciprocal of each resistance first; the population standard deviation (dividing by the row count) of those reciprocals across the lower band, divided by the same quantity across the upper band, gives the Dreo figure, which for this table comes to 0.64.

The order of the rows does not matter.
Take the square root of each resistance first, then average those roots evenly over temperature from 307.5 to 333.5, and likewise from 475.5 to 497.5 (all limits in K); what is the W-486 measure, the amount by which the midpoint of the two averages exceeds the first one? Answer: -0.1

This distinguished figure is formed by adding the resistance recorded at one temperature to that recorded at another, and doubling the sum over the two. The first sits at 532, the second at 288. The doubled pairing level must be 1208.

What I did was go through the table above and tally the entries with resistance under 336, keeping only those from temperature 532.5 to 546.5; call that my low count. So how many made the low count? 13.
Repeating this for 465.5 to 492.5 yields 26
